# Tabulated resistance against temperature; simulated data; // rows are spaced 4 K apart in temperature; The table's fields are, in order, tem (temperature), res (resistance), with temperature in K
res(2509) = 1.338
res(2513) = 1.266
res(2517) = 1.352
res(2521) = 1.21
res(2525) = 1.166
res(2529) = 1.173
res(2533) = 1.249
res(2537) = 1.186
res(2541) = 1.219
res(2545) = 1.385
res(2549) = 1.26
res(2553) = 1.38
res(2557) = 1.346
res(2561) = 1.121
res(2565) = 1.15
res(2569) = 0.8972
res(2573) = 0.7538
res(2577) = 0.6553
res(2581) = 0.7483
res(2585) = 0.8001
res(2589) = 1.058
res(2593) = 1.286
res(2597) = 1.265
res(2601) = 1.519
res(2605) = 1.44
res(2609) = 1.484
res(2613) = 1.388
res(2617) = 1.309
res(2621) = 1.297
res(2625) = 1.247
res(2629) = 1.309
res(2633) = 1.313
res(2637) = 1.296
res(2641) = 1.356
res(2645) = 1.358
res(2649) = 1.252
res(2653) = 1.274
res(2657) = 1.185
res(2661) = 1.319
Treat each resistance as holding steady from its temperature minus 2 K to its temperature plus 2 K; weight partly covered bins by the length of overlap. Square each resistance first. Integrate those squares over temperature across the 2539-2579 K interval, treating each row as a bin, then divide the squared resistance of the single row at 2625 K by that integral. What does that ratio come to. 0.030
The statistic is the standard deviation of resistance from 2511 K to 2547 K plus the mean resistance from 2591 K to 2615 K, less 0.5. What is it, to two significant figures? 0.97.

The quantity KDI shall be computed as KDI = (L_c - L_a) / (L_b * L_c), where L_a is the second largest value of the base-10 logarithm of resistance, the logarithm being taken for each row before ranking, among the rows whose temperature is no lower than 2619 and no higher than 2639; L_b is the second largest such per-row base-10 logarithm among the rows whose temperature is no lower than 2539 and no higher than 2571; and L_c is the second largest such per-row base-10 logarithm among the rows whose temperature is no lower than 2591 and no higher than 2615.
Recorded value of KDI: 2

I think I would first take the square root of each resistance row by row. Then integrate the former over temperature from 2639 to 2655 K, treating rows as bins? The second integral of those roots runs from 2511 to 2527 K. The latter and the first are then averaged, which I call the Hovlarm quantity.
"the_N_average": 18.1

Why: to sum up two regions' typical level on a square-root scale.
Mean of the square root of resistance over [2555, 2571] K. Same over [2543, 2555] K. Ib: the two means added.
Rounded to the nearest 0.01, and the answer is 2.22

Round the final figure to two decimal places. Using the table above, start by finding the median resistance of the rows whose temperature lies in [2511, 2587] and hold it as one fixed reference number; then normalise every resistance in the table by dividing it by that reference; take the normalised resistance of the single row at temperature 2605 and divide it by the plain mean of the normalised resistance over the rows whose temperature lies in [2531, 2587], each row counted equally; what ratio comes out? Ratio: 1.33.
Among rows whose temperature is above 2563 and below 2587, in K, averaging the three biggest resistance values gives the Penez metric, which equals 0.95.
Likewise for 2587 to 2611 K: 1.48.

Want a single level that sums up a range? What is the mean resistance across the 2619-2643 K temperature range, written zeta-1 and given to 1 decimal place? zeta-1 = 1.3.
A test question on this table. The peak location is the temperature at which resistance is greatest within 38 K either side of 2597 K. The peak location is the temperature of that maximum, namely 2601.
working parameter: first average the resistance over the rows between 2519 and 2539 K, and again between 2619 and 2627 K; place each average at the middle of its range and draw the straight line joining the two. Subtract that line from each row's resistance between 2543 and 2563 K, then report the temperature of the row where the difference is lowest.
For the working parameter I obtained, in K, 2561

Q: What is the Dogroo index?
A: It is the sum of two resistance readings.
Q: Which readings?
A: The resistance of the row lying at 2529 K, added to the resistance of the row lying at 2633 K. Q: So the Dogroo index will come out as 2.49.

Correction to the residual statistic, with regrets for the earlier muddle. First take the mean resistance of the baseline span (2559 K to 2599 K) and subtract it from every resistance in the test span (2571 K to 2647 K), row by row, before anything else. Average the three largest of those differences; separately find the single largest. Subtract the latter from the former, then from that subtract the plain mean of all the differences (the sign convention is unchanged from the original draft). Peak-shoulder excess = -0.27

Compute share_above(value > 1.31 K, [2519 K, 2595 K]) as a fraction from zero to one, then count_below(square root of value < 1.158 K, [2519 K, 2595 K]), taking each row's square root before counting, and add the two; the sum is 16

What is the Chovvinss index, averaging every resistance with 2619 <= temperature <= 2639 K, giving 1.292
